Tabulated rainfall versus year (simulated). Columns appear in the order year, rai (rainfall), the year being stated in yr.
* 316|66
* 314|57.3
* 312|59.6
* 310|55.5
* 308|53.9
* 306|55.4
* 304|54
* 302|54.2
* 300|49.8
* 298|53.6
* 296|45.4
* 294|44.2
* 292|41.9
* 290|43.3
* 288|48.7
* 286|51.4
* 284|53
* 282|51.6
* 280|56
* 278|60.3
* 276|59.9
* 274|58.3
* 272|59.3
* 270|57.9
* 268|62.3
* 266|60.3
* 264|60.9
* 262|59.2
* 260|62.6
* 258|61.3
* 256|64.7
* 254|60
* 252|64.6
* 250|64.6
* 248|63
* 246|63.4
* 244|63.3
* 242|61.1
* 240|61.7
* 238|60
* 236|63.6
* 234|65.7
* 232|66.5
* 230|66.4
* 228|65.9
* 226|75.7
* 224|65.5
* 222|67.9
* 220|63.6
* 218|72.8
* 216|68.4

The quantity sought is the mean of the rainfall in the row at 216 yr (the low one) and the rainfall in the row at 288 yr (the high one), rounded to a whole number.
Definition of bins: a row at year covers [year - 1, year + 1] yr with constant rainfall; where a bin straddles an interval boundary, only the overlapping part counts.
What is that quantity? 59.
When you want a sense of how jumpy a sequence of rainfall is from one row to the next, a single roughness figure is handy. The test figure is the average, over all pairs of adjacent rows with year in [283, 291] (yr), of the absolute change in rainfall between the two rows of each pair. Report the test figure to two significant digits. 3.2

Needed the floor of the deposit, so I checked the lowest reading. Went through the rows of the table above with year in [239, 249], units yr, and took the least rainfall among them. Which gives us 61.1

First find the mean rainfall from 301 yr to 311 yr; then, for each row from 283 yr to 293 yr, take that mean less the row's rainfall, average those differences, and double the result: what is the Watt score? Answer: 14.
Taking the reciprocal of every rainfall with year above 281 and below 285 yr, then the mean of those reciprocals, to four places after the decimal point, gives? 0.0191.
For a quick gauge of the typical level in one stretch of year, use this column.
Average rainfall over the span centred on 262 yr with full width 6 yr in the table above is 60.9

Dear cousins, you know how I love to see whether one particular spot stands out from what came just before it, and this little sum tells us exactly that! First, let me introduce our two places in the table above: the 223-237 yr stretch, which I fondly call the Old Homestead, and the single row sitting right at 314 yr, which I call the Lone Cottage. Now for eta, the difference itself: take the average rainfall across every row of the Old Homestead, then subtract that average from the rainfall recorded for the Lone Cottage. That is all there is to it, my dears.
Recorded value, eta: -10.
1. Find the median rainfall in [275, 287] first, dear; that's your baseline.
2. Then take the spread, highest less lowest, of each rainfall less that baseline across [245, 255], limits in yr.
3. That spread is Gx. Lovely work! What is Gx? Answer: 4.6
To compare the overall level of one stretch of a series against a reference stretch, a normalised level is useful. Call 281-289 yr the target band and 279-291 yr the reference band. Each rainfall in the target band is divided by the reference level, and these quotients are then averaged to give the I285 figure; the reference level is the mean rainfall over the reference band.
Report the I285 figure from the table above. 1.01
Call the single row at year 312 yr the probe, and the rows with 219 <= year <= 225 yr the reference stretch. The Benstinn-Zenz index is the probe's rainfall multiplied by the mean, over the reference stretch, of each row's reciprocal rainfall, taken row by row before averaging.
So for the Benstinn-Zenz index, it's 0.908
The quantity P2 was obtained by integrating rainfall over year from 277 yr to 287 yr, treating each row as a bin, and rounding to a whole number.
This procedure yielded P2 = 545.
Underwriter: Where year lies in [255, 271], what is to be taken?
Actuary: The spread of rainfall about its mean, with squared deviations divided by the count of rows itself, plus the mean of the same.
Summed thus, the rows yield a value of 63.1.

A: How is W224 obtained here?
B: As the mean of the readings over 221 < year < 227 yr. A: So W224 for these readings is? 69.7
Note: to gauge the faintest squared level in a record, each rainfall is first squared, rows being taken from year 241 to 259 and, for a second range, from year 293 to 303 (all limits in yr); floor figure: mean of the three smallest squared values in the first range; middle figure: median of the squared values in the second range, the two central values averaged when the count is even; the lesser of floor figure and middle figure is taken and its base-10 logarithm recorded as 3.39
